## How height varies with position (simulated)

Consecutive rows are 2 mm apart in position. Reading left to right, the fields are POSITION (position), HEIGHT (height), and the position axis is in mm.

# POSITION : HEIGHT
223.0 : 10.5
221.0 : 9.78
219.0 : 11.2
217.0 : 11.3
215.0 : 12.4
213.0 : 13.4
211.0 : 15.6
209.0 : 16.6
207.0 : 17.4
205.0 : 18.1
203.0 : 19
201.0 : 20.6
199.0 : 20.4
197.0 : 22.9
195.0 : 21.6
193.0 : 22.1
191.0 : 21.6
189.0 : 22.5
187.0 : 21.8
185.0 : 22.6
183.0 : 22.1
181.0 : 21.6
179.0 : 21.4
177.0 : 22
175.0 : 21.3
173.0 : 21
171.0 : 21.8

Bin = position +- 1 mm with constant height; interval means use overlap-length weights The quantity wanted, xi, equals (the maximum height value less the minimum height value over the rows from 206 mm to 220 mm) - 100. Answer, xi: -93.8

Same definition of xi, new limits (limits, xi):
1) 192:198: -98.7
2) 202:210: -97.6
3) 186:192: -99.1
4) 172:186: -98.4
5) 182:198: -98.7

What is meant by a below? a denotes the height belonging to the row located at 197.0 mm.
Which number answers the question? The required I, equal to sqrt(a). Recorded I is 4.79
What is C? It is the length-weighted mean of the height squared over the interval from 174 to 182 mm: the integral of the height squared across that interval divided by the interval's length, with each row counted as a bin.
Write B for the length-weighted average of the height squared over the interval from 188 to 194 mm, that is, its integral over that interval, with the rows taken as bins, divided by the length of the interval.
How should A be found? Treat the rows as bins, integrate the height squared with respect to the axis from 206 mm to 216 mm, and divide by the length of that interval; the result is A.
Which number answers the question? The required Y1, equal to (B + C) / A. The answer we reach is 4.1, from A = 231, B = 487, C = 466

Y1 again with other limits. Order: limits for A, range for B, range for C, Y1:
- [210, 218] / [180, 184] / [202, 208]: 4.6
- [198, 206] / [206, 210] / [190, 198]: 2.0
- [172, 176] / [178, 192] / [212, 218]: 1.4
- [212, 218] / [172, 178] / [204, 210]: 5.0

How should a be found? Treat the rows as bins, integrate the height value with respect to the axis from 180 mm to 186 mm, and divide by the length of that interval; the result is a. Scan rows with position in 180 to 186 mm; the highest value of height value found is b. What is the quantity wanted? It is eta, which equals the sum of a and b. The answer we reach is 44.7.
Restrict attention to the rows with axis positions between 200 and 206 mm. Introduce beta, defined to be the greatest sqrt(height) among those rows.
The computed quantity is 4.54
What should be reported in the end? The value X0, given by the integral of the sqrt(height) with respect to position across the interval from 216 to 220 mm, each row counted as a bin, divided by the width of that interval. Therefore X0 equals 3.35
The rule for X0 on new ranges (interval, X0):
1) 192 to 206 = 4.54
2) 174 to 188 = 4.67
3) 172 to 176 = 4.60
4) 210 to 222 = 3.49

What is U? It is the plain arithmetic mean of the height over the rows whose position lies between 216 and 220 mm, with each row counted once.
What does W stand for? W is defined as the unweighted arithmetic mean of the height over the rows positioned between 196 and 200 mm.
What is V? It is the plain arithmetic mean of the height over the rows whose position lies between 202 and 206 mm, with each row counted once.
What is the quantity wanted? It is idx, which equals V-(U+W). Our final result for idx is -14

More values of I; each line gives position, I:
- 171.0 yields 4.67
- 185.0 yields 4.75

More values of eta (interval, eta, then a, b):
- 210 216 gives 29.4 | 13.8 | 15.6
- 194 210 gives 42.5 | 19.6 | 22.9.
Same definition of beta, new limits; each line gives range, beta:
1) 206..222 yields 4.17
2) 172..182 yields 4.69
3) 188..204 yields 4.79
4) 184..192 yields 4.75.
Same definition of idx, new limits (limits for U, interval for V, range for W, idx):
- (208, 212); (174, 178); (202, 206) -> -13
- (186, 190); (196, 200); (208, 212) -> -17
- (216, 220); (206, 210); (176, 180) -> -16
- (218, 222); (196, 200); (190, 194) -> -11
